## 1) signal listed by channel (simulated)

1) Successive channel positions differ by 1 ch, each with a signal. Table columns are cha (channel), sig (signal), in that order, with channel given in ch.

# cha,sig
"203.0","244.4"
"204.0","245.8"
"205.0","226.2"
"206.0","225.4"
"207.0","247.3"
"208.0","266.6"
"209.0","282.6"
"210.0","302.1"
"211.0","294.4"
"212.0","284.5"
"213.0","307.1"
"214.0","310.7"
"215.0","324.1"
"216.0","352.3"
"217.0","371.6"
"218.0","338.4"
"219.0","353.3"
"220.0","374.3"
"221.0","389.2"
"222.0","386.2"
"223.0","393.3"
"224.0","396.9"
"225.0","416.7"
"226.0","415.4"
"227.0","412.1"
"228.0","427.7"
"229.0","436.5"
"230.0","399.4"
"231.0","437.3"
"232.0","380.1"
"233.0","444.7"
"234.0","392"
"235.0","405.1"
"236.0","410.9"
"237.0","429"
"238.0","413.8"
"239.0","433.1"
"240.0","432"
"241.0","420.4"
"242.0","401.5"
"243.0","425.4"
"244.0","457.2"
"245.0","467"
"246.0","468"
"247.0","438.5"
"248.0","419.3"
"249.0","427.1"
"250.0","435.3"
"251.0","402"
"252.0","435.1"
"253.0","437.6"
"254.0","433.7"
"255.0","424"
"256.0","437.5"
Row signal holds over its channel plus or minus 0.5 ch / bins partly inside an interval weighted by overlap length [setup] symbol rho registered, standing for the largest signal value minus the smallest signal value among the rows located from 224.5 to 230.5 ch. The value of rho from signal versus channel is 37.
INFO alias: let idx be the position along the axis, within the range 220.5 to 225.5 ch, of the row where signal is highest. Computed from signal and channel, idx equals 225.0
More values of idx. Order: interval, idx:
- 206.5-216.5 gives 216.0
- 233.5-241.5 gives 239.0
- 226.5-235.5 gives 233.0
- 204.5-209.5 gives 209.0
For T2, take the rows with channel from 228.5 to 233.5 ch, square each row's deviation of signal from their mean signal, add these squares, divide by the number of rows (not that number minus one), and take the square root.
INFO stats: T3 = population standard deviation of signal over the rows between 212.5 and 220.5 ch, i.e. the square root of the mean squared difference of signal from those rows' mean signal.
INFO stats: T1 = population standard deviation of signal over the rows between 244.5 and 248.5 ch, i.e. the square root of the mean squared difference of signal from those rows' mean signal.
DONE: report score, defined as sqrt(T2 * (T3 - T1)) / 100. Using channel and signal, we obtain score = 0.097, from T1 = 20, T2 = 25.3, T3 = 24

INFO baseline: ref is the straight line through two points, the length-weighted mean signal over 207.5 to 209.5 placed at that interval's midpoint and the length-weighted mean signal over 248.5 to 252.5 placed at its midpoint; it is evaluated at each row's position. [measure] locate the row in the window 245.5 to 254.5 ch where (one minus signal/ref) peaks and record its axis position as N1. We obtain 251.0 ch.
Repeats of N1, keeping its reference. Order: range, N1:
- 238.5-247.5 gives 242.0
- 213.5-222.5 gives 214.0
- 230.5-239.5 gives 232.0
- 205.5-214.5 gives 206.0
